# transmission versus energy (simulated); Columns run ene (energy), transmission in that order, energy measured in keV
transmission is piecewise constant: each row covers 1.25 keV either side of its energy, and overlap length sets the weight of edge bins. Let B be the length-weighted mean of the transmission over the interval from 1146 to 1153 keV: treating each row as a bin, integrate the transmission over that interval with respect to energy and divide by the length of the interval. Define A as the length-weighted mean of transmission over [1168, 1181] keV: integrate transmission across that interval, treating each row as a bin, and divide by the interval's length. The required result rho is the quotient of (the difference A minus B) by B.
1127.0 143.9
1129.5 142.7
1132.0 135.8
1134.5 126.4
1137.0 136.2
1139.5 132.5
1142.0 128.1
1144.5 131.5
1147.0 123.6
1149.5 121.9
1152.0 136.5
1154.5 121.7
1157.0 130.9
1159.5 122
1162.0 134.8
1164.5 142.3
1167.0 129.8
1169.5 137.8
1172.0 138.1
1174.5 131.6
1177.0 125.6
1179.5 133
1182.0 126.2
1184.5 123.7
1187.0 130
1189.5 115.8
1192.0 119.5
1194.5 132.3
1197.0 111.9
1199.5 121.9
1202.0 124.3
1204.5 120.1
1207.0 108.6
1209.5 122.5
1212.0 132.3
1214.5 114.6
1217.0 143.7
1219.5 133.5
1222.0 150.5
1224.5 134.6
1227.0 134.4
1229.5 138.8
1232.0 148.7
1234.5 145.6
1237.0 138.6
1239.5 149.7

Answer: 0.05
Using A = 133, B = 127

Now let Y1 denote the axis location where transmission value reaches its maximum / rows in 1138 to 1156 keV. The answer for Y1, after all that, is 1152.0 keV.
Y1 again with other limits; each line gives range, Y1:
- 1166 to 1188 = 1172.0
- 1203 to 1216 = 1212.0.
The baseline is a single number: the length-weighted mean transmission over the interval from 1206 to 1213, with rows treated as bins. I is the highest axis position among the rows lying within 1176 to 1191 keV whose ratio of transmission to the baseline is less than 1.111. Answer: 1189.5 keV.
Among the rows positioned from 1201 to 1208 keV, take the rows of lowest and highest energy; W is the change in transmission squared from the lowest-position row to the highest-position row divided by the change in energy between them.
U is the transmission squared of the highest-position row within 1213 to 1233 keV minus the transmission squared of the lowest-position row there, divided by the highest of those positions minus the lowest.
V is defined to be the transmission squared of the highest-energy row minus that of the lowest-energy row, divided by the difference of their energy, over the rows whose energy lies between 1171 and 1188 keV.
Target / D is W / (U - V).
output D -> -1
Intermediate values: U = 513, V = -145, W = -731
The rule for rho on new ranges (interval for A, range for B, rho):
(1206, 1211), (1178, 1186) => -0.09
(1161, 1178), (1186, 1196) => 0.08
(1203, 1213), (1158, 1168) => -0.09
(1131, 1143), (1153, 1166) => 0.01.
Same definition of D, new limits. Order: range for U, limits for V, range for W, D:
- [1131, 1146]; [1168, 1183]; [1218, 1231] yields 1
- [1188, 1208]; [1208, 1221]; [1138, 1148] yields 1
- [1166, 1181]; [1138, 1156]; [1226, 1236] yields 2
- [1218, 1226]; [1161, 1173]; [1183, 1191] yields 12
